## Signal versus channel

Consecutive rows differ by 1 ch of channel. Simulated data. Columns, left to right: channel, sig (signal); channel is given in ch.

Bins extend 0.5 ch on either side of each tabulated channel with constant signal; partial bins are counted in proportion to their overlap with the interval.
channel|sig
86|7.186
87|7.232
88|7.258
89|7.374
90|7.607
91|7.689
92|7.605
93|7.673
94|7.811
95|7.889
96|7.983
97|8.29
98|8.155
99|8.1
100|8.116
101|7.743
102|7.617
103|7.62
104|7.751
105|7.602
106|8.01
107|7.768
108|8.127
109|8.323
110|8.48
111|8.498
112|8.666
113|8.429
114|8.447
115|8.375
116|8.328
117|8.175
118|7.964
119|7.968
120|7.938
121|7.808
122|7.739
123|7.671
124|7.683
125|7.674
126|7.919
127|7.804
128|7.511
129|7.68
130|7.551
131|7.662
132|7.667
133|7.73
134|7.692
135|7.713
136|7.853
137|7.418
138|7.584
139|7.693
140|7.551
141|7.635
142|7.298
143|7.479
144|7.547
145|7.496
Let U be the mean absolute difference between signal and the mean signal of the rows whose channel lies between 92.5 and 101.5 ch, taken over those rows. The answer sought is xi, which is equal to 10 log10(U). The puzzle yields -7.6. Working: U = 0.17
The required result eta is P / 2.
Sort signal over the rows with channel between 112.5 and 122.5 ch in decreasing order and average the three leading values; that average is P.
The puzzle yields 4.2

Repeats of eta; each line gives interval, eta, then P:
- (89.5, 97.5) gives 4.0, 8.1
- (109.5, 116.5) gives 4.3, 8.5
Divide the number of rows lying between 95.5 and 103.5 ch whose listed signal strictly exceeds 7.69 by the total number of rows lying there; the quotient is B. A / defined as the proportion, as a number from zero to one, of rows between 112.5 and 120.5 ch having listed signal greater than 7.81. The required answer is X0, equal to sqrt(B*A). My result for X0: 0.9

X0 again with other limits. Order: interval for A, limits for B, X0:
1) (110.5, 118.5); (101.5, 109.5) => 0.8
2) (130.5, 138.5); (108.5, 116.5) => 0.4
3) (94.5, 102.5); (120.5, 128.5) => 0.6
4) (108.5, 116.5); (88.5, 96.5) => 0.6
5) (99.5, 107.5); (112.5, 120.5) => 0.5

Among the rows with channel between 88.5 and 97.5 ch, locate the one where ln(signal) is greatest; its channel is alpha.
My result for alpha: 97 ch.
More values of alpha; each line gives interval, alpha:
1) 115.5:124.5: 116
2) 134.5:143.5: 136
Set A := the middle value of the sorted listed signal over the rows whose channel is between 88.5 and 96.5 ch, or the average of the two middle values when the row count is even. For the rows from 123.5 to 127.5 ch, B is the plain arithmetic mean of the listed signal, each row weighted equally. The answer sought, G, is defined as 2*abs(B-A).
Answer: 0.18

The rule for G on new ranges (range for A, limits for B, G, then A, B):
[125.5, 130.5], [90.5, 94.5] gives 0.03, 7.68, 7.69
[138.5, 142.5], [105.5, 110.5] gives 1.10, 7.59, 8.14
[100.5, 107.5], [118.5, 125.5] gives 0.08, 7.74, 7.78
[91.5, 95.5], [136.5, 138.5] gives 0.48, 7.74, 7.50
